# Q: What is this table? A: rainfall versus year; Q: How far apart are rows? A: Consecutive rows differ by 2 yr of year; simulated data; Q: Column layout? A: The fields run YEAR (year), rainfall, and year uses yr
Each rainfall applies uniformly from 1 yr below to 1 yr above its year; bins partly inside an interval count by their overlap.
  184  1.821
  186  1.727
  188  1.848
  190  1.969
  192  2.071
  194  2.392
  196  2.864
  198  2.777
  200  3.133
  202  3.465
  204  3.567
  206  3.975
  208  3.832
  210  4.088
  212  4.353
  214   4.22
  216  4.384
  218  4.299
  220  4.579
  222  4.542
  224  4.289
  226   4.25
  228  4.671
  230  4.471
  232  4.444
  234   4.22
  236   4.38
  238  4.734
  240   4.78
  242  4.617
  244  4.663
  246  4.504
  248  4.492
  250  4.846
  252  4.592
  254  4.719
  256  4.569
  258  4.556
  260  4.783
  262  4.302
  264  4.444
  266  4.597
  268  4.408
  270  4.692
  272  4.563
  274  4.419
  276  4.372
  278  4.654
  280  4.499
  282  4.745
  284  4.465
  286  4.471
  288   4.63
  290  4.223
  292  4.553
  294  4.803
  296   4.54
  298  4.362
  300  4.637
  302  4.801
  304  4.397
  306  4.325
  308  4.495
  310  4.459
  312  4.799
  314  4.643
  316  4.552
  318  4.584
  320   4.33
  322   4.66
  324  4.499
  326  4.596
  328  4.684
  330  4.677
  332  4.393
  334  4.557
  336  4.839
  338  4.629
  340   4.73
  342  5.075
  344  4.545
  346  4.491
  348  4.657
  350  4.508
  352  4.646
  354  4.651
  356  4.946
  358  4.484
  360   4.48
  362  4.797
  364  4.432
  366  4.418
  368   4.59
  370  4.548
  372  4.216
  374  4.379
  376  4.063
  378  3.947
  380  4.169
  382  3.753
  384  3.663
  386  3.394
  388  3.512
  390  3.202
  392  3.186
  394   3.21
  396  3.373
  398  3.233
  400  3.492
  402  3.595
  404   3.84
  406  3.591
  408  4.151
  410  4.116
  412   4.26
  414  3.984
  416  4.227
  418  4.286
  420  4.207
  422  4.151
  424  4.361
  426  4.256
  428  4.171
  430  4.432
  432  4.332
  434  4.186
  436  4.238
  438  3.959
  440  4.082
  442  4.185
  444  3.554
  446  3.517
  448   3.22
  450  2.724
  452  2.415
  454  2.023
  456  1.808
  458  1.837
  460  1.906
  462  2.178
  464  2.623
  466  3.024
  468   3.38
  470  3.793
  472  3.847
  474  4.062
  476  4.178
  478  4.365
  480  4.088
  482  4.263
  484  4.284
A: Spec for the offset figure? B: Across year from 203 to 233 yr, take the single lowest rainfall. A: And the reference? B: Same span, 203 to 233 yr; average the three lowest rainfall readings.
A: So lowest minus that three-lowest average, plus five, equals 4.78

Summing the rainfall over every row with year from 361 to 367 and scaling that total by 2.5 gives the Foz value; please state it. 34.1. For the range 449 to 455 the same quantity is 17.9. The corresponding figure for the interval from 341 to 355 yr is 81.4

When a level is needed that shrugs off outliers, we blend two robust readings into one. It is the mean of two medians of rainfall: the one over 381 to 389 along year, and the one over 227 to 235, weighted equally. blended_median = 4.02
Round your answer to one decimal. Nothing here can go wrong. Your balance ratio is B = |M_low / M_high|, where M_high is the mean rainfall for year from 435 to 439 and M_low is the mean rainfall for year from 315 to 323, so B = 1.1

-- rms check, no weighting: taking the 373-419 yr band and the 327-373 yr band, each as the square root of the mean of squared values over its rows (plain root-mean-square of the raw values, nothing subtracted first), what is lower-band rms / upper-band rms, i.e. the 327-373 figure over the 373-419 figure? 1.22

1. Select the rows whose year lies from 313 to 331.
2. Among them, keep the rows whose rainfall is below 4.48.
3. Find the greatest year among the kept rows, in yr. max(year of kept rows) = 320 yr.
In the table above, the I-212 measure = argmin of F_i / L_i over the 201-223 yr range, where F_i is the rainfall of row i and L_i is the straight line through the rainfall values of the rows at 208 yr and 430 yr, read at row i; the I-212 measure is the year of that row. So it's 202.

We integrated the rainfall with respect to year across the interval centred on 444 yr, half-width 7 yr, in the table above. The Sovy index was 50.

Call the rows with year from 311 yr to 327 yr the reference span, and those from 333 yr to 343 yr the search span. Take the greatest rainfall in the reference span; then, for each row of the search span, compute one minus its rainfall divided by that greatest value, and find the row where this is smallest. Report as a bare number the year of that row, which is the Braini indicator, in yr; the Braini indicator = 342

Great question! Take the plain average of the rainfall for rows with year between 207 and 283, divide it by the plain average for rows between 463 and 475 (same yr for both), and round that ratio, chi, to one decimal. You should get 1.3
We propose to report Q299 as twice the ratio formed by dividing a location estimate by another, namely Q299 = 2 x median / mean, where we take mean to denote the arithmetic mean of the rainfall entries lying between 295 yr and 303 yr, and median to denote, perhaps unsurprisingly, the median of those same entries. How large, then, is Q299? 2.00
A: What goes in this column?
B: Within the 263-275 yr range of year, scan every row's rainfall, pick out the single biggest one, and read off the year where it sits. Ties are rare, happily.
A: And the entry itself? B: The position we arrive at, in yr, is 270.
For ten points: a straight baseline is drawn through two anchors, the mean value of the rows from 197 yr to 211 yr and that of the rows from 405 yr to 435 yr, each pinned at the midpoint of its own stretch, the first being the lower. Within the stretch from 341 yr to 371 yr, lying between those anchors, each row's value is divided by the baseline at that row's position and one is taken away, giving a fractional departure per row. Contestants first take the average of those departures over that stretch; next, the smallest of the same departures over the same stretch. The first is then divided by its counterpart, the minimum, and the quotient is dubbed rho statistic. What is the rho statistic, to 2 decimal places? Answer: 1.59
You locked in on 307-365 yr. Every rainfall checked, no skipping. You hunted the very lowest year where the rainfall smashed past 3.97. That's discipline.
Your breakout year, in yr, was 308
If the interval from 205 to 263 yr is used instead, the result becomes 206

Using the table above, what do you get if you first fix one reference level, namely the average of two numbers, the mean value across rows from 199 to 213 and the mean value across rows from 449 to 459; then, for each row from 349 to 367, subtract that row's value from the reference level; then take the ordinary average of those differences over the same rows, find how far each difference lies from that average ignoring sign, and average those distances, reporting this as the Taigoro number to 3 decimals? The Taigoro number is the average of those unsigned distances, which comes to 0.146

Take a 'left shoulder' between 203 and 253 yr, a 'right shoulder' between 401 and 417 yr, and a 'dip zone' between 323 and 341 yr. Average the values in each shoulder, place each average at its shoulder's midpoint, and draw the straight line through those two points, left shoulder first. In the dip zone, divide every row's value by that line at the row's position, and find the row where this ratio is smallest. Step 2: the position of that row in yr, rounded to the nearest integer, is 332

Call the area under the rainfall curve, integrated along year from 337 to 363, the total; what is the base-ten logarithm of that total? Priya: 2.08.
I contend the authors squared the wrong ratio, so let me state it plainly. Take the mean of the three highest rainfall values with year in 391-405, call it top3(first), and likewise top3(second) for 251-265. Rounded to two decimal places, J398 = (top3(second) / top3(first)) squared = 1.66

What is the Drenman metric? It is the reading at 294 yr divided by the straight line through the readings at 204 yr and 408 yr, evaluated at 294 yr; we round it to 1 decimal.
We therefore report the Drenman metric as 1.3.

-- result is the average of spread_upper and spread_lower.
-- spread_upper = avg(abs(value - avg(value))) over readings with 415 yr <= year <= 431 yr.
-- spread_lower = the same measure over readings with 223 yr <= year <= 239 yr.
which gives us 0.11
